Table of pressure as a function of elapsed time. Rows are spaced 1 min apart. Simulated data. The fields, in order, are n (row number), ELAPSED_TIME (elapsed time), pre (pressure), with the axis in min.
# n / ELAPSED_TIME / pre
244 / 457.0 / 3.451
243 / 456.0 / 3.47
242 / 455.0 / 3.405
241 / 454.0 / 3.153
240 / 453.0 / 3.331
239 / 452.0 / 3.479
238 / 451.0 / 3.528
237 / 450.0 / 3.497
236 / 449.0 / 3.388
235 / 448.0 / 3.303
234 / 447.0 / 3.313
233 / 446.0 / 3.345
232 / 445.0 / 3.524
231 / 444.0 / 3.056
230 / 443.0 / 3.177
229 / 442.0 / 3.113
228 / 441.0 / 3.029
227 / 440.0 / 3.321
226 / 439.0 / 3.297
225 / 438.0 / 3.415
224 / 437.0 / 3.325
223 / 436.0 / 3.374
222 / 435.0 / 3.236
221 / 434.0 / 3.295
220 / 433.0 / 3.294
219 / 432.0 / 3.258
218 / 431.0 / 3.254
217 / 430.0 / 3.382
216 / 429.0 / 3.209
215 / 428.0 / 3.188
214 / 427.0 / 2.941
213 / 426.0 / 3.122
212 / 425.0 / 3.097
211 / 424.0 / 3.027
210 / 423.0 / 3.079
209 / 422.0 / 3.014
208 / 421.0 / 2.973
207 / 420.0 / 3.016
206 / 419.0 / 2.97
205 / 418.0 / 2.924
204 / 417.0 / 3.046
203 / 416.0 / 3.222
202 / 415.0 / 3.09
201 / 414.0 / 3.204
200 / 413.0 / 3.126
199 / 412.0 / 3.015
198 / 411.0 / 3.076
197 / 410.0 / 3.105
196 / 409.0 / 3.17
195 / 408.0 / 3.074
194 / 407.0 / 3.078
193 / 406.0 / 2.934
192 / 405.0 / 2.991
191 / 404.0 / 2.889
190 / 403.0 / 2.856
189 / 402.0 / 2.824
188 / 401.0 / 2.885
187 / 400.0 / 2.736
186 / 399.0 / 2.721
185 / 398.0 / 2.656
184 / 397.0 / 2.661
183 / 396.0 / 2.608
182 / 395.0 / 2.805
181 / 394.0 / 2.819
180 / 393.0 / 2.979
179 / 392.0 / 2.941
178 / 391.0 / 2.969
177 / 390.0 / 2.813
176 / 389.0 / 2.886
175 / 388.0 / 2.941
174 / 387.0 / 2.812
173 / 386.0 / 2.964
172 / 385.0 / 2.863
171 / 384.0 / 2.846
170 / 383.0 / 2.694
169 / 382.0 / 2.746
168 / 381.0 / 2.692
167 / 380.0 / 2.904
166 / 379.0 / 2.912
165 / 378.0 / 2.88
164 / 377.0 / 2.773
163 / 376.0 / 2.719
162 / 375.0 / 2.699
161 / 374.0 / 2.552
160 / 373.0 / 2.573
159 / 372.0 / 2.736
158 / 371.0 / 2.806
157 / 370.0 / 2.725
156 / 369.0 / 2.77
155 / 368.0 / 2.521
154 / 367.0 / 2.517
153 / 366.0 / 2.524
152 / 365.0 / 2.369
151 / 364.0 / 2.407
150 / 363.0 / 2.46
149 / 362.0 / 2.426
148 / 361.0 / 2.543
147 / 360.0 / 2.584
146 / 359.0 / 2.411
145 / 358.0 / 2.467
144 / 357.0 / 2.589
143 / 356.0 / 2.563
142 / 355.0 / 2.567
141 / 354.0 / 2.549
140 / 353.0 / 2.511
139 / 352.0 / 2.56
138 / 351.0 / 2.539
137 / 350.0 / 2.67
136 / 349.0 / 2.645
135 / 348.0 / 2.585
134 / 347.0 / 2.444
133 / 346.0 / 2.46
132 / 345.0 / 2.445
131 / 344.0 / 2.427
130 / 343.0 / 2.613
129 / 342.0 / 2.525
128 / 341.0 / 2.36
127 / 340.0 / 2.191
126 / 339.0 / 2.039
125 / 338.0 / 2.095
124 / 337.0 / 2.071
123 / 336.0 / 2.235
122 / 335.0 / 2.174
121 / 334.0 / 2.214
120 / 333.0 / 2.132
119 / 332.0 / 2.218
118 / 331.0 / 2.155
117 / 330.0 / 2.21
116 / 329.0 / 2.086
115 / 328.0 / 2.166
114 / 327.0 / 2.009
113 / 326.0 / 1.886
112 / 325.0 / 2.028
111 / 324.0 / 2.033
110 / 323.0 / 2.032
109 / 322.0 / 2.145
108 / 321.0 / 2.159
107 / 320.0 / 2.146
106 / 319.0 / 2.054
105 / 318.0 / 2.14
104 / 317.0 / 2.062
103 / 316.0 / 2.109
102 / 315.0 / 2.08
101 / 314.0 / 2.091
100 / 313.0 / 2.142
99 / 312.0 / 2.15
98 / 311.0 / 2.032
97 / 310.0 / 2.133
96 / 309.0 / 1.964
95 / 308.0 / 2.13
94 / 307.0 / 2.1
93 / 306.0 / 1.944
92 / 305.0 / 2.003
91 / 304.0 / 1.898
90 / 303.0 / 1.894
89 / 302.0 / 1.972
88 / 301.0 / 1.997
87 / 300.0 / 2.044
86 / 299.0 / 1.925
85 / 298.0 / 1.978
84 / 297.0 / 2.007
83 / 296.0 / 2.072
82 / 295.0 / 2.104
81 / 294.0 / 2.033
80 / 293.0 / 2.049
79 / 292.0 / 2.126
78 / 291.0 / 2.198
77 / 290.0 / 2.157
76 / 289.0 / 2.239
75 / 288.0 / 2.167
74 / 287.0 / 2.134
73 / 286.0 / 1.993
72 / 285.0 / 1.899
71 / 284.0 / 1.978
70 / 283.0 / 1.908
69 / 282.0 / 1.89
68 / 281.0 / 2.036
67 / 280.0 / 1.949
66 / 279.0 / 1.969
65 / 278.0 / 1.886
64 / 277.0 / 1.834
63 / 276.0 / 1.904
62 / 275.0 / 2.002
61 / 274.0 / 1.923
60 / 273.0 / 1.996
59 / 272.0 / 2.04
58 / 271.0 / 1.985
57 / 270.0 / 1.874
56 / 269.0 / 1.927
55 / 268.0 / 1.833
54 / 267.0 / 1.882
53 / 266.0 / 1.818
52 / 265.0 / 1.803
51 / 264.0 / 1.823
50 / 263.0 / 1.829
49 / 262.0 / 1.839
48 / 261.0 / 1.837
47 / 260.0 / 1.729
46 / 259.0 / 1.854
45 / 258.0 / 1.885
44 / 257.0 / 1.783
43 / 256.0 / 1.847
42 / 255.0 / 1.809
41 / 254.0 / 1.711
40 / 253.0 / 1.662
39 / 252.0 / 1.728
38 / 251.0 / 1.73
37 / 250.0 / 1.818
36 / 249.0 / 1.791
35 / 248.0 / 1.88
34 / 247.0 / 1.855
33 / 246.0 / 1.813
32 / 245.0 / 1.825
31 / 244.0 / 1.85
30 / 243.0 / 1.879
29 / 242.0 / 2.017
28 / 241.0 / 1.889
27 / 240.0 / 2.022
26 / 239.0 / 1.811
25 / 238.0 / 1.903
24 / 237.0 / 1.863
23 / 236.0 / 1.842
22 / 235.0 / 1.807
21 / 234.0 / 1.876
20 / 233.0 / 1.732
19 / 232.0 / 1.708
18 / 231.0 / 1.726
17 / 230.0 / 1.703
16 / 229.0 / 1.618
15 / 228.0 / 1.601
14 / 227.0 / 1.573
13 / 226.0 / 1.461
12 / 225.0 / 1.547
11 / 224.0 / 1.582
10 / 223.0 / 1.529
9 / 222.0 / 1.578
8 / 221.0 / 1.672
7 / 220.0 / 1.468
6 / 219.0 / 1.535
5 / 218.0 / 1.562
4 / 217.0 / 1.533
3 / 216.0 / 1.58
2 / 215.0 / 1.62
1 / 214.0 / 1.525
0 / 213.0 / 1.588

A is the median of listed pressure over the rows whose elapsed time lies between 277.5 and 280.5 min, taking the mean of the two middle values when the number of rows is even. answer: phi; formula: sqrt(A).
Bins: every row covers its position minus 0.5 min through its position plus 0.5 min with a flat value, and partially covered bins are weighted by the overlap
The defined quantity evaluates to 1.40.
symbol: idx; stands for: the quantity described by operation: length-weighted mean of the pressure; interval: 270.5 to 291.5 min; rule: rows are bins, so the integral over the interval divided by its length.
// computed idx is 2.0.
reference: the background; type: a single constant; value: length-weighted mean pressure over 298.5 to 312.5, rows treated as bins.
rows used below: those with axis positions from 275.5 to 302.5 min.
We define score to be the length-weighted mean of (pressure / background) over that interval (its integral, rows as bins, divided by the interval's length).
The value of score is 1.00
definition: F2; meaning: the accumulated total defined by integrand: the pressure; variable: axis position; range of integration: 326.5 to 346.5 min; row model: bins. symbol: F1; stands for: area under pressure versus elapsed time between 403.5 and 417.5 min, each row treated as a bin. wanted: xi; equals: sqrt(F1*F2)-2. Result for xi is 42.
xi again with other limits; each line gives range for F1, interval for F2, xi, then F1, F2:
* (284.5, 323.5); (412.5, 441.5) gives 84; 81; 92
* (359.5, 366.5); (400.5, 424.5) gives 33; 17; 73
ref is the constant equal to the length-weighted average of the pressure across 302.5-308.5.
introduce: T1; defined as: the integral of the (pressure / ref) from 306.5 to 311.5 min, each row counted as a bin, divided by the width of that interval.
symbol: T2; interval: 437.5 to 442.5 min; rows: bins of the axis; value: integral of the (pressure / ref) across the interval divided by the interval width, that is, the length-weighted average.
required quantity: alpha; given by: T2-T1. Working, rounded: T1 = 1.04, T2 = 1.6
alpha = 0.58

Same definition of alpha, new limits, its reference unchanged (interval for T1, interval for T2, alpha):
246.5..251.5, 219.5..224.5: -0.12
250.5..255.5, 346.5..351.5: 0.43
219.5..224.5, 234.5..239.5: 0.14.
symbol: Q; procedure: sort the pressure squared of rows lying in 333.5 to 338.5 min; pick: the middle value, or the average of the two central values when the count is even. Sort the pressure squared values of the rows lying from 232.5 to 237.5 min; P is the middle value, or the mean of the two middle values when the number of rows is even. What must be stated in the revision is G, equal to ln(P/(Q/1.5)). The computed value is 0.1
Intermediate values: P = 3.4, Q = 4.73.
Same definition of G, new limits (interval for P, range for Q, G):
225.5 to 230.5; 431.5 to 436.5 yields -1.0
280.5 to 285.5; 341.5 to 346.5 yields -0.1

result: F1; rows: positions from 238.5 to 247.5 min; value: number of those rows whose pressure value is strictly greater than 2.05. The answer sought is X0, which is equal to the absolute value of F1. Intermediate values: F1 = 0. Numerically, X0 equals 0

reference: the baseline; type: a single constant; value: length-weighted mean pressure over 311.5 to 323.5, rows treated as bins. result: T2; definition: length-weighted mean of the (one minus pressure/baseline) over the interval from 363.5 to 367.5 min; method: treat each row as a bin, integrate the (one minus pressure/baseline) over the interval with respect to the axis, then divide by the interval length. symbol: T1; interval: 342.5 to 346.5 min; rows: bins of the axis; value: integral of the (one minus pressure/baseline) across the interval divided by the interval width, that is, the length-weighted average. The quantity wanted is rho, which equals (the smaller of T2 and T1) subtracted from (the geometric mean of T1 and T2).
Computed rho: 0.35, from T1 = -0.18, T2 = -0.2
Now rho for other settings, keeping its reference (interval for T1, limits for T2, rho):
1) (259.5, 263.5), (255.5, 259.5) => 0.01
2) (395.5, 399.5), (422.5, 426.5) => 0.81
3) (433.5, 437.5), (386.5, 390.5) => 1.02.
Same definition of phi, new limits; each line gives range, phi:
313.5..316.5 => 1.45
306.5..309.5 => 1.45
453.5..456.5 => 1.85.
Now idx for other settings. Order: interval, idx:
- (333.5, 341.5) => 2.2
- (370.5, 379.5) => 2.7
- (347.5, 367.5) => 2.5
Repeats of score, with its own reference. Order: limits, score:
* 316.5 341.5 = 1.05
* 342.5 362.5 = 1.26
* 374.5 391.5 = 1.41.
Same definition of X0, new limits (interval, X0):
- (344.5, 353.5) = 9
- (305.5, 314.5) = 6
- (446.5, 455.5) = 9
